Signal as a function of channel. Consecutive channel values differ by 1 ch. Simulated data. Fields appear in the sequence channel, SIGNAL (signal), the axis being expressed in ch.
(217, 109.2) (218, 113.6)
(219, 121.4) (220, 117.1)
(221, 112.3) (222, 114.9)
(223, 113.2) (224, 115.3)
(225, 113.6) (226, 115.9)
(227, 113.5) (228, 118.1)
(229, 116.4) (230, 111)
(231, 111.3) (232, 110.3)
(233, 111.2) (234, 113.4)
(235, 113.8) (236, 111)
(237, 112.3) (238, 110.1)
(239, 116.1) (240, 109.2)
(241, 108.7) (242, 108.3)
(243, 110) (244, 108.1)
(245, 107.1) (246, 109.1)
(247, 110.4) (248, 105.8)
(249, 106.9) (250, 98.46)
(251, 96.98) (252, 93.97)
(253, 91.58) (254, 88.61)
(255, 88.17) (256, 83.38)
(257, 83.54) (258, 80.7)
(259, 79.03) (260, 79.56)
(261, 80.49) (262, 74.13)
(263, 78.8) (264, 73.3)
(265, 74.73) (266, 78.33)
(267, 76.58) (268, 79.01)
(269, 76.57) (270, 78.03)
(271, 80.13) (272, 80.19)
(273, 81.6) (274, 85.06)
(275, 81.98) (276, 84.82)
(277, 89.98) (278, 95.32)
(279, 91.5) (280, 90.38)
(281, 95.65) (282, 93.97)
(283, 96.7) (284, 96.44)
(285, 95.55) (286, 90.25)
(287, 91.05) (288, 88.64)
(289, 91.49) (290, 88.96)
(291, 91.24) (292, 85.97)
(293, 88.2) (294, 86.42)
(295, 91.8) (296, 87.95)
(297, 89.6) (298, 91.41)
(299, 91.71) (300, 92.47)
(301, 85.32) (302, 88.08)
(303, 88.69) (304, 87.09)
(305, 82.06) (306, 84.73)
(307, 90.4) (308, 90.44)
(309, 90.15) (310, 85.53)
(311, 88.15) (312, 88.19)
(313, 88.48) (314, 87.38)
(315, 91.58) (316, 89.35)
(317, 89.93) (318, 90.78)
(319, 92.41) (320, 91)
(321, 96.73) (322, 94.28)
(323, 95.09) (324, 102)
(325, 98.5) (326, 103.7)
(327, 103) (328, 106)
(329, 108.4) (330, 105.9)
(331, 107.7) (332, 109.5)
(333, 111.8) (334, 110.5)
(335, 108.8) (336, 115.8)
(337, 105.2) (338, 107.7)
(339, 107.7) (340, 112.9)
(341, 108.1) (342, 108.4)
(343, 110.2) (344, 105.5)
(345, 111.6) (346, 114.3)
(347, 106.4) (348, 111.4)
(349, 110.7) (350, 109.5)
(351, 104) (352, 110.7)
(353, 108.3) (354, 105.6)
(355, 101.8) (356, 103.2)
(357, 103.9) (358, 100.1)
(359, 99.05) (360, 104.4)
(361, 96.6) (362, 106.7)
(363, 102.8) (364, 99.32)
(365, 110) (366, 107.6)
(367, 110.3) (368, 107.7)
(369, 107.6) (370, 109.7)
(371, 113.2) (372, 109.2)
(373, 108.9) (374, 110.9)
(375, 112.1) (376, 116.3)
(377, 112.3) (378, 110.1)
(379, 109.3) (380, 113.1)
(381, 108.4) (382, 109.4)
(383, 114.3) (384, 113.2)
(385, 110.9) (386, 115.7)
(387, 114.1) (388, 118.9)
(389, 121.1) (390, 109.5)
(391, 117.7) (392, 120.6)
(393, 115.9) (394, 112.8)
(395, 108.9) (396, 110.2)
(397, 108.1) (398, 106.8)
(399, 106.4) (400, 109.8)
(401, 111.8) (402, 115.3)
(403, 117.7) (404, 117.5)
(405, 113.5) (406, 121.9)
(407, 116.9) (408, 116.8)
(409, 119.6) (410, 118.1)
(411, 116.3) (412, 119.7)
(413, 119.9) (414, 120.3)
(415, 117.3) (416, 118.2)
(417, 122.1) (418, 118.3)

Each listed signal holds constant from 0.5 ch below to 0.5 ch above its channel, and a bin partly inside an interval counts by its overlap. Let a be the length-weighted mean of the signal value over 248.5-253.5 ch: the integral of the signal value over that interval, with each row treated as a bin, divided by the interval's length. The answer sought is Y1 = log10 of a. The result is 1.99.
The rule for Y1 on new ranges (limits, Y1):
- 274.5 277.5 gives 1.93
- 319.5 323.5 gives 1.97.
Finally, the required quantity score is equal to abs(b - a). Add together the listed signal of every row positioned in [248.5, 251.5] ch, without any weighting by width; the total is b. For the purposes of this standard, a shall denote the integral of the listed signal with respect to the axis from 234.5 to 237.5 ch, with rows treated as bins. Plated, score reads 35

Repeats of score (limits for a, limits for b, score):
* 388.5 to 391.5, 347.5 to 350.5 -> 17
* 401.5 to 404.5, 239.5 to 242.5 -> 24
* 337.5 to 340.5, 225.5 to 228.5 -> 19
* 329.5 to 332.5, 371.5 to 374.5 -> 6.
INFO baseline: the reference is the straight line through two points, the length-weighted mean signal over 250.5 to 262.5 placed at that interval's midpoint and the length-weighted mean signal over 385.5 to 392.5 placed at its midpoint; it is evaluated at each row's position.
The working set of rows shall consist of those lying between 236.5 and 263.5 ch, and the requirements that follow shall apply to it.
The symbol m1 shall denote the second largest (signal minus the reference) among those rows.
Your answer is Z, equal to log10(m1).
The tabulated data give 1.50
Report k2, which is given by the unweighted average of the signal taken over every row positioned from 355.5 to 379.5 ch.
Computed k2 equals 107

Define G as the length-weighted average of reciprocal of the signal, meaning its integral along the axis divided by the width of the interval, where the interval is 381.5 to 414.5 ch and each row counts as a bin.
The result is 0.0087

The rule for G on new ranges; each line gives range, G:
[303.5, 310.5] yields 0.0115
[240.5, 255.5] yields 0.0099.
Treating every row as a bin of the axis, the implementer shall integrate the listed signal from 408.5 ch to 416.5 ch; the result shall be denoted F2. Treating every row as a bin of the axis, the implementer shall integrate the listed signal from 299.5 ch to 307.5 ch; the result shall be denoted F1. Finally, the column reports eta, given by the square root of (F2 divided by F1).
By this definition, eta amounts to 1.17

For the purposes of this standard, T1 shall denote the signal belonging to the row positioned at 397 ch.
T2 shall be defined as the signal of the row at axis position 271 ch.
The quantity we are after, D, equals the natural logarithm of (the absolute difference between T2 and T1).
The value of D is 3.33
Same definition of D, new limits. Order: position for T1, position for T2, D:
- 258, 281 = 2.70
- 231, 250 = 2.55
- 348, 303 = 3.12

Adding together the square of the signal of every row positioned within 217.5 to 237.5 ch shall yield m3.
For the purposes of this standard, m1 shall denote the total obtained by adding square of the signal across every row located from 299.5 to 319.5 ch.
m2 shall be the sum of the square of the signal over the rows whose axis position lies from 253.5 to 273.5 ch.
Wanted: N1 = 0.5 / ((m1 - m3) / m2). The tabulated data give -0.6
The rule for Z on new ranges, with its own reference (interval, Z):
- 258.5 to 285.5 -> 0.71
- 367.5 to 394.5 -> 0.49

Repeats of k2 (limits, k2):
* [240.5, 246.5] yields 109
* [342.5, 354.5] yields 109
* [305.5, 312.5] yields 88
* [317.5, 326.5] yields 96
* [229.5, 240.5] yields 112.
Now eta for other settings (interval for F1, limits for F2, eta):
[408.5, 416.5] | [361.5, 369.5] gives 0.95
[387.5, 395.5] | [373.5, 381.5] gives 0.98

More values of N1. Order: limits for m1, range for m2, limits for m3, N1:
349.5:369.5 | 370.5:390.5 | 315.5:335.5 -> 7.7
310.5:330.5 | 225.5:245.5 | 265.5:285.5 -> 3.8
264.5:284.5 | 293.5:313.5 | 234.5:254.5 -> -1.0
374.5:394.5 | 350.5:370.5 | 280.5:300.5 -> 1.2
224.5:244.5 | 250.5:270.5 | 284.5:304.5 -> 0.7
